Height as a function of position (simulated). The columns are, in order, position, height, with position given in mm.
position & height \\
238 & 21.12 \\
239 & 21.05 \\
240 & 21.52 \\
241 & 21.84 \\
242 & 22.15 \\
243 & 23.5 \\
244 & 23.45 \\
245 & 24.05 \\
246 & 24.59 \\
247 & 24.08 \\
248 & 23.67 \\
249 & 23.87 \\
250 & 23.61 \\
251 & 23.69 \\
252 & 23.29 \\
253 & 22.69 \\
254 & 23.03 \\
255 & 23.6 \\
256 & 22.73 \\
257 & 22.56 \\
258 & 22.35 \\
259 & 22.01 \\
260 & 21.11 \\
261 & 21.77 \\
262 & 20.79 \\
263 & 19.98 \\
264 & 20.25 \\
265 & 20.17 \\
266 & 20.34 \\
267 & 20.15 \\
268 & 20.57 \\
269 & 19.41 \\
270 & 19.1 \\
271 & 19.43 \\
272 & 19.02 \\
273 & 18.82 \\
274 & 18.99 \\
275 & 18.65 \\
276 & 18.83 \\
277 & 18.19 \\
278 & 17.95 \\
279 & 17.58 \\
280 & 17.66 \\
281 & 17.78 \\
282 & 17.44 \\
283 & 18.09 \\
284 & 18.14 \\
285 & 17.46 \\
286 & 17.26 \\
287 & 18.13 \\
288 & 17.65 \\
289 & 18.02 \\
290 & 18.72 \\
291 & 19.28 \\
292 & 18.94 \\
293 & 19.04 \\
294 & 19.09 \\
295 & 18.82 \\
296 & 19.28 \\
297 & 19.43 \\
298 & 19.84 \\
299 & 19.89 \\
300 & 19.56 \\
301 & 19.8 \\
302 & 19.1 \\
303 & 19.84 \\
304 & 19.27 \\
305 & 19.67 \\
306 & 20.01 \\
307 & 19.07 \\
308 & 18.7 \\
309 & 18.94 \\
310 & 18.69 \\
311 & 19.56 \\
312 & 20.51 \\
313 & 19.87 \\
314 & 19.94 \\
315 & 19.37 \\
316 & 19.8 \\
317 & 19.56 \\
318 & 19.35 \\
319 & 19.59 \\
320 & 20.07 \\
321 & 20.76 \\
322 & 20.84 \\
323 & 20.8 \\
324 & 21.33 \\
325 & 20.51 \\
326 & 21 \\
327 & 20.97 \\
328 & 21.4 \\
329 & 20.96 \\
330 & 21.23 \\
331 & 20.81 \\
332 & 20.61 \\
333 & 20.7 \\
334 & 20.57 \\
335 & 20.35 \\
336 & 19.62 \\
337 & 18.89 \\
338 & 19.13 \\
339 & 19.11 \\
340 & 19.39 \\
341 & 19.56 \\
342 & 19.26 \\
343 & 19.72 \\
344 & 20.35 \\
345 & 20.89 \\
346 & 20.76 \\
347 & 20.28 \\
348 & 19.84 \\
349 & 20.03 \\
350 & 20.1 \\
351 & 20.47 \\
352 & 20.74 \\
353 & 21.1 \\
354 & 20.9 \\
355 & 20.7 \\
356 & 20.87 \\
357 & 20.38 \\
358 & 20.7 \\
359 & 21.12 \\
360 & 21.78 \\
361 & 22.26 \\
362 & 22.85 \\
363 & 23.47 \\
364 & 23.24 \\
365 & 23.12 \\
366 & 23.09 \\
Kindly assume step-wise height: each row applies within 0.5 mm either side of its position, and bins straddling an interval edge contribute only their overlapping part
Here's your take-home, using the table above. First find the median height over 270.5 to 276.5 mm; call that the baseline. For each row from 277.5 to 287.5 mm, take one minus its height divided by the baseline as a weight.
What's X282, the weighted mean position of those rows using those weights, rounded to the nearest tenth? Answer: 282.5 mm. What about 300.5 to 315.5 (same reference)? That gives 308.5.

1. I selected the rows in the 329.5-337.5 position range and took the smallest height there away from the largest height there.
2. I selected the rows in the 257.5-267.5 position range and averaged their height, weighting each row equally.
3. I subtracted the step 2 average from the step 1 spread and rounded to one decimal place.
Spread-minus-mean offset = -18.6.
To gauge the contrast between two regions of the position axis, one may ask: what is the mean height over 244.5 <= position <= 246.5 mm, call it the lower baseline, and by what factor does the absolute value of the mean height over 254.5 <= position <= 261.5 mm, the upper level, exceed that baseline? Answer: 0.92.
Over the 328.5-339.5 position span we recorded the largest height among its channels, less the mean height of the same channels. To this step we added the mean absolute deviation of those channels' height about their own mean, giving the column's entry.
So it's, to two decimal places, 1.77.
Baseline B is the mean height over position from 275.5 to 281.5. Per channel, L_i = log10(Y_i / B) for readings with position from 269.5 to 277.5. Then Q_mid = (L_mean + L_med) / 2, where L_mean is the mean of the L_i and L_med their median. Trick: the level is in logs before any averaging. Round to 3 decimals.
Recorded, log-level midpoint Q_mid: 0.021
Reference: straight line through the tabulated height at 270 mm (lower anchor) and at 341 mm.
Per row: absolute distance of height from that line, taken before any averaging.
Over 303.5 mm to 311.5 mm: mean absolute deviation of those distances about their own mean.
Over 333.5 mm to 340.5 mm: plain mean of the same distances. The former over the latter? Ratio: 0.4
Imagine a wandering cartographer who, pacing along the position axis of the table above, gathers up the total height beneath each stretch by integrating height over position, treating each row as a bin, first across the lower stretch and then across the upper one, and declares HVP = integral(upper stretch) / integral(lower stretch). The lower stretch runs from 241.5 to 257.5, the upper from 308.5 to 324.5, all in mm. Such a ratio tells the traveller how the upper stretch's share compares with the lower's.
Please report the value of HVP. 0.85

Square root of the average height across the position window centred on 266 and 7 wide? 4.49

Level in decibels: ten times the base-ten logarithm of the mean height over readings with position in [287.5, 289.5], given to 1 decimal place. 12.5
